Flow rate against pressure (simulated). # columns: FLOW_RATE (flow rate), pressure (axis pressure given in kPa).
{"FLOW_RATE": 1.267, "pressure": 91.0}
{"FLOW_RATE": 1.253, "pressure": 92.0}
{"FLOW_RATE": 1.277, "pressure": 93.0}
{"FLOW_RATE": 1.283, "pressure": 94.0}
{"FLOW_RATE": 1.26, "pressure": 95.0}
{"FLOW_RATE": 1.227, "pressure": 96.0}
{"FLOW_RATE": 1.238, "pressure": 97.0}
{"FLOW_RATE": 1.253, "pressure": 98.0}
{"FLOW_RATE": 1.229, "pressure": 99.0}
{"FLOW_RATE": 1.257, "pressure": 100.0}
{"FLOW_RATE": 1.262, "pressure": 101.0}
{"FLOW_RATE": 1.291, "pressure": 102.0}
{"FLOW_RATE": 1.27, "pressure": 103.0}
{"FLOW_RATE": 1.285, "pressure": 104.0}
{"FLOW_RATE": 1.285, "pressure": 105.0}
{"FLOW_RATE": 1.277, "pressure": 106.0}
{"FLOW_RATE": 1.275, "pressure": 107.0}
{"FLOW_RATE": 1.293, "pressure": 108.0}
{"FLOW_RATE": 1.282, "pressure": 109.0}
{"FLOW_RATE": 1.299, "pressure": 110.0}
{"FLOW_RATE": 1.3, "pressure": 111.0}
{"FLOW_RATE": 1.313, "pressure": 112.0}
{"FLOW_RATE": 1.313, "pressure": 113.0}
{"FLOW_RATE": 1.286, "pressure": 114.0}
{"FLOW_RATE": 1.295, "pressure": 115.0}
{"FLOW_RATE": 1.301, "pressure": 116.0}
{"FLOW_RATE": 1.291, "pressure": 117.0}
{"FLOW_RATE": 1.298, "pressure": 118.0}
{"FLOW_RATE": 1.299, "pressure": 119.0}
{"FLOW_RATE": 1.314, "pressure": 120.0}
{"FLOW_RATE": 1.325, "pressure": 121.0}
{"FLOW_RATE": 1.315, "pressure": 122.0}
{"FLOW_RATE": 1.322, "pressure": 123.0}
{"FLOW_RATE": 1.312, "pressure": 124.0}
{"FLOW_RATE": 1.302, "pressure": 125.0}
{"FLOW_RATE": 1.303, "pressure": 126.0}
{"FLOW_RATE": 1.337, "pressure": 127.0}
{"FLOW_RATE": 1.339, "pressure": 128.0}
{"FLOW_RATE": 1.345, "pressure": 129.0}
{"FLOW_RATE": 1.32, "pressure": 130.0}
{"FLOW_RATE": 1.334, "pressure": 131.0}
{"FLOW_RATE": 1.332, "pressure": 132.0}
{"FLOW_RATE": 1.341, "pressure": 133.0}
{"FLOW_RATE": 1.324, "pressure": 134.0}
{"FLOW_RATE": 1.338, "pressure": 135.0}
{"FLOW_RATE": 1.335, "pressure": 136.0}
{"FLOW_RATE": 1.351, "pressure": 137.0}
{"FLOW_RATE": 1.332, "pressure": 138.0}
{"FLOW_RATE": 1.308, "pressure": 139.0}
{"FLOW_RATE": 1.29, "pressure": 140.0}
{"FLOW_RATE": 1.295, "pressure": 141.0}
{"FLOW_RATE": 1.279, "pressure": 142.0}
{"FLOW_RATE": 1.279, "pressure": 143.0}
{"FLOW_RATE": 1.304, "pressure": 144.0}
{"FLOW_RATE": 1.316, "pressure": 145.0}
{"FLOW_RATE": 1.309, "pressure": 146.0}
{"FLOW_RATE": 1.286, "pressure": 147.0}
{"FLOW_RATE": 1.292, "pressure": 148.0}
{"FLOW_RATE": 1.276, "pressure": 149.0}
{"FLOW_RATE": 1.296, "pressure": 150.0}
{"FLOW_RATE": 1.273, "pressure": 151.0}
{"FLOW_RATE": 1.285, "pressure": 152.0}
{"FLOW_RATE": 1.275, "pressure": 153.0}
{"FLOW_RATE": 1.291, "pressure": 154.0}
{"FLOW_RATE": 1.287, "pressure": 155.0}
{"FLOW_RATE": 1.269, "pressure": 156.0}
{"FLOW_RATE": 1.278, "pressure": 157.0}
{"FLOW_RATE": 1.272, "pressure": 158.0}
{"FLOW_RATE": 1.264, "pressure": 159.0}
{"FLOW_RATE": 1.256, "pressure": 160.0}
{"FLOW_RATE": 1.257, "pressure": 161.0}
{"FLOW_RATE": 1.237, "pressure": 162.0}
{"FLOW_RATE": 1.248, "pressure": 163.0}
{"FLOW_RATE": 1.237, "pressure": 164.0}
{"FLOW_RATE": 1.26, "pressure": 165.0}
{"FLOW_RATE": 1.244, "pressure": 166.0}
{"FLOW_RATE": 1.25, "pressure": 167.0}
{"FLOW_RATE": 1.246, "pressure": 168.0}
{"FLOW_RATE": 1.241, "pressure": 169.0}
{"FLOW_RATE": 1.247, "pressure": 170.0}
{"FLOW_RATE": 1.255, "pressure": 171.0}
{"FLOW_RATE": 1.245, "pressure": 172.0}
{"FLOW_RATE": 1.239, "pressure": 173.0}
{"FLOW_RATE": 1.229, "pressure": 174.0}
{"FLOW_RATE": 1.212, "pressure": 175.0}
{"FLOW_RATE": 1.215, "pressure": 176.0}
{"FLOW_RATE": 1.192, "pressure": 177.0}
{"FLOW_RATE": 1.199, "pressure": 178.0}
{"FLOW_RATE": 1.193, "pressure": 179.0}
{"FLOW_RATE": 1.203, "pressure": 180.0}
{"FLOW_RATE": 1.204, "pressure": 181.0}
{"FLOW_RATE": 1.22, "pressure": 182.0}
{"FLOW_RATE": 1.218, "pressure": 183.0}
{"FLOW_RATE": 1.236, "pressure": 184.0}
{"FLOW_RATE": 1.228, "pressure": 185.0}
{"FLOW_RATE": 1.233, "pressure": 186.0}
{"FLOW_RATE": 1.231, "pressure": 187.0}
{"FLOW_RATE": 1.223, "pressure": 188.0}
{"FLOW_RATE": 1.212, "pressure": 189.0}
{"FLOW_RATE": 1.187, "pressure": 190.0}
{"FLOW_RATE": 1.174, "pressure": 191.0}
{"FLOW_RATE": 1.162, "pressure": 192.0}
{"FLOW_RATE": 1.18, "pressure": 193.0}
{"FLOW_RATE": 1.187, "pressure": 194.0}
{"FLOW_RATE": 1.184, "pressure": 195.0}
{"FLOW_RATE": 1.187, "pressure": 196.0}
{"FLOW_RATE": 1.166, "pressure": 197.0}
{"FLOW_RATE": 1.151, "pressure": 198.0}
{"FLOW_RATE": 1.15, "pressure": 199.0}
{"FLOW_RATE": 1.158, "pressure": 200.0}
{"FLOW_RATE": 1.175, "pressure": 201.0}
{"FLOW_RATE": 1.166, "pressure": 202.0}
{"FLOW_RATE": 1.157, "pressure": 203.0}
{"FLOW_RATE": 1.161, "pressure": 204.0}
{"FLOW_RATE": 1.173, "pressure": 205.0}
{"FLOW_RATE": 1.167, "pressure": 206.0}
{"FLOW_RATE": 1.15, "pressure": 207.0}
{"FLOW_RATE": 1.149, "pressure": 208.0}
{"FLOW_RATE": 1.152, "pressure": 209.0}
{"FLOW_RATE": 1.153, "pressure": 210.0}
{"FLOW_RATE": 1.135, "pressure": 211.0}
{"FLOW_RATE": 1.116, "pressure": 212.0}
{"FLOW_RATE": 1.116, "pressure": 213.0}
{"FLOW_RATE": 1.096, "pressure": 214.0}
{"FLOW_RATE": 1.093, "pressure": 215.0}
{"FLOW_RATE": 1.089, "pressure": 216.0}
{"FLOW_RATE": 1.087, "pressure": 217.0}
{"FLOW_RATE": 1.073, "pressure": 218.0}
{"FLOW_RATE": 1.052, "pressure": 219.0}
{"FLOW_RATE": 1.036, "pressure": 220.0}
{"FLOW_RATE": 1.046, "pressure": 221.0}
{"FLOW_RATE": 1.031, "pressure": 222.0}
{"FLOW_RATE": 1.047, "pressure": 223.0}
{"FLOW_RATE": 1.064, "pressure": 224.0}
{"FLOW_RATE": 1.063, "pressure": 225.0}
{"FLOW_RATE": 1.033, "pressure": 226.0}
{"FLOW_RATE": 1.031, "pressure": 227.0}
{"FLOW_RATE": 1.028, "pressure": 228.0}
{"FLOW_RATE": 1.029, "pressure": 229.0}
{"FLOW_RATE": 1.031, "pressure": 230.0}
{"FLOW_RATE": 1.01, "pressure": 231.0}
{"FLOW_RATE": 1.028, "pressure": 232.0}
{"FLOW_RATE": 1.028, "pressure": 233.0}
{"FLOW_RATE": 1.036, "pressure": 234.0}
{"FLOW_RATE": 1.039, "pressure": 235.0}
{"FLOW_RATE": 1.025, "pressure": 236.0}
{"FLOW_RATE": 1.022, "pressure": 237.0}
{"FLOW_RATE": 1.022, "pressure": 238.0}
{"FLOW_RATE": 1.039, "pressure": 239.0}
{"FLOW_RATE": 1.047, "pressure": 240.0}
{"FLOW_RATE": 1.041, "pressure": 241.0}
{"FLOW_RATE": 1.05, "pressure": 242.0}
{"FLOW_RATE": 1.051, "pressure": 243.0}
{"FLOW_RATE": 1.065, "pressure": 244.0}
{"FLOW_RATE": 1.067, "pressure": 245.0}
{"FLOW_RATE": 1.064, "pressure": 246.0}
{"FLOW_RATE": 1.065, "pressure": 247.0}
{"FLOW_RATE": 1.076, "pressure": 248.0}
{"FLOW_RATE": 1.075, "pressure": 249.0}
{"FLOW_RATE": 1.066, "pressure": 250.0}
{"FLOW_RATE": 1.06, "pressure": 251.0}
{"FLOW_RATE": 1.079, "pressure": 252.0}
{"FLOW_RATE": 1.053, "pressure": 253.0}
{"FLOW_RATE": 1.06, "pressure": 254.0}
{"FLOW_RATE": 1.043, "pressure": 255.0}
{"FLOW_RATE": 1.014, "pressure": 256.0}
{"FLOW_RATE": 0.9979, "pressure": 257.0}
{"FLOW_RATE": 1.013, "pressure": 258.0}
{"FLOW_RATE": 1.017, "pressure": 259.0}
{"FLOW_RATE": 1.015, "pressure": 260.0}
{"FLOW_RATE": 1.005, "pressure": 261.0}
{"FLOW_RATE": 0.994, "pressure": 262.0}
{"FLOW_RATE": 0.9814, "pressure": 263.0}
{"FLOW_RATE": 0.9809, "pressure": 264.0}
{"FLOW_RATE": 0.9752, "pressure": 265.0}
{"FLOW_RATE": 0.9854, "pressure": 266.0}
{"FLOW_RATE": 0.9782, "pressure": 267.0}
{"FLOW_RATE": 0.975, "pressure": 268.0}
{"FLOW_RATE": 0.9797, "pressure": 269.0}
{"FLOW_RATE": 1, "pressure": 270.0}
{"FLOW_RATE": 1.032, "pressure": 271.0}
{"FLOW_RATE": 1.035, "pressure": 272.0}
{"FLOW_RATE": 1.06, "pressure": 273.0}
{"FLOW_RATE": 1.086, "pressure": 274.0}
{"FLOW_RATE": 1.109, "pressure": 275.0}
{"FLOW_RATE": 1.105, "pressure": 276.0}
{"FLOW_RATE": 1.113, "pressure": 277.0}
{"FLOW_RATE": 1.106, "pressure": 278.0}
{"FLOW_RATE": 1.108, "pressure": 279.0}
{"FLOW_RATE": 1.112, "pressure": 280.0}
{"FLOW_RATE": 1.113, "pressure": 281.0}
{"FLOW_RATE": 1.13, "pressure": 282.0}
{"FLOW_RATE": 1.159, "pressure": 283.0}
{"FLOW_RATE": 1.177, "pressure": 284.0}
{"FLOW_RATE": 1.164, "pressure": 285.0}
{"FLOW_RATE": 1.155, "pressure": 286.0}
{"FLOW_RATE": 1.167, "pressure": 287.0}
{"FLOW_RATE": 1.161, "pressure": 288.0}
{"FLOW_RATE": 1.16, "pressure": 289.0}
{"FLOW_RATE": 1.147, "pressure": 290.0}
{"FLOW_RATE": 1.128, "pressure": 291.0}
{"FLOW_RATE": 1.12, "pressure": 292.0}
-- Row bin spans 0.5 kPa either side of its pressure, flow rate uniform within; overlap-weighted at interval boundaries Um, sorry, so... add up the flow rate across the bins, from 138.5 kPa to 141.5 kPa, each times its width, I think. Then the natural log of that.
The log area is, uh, 1.36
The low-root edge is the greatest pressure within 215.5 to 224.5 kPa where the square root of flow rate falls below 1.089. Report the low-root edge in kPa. 224.0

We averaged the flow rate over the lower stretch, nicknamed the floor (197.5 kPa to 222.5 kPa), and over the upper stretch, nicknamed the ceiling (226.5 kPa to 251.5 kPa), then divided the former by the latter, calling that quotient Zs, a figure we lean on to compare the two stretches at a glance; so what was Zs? 1.07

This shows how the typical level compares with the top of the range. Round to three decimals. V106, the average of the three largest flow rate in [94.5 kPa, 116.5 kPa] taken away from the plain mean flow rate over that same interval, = -0.032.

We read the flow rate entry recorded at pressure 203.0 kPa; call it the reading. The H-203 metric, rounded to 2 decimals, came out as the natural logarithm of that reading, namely 0.15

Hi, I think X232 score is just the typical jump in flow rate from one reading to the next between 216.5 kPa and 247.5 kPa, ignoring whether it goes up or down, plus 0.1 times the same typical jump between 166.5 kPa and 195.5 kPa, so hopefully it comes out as 0.010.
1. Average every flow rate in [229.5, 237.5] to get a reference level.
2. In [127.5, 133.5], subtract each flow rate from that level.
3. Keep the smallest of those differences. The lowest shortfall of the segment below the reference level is -0.32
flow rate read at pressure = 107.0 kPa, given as 1.275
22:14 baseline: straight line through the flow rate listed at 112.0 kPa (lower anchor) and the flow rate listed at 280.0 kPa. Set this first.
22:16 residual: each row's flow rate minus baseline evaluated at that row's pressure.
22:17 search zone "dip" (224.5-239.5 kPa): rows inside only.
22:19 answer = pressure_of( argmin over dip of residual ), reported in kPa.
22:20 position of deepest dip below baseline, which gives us 231.0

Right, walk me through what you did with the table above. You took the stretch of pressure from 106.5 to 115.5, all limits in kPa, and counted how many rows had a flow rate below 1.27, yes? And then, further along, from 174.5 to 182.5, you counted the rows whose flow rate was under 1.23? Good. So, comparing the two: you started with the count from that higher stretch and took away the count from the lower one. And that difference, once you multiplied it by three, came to 24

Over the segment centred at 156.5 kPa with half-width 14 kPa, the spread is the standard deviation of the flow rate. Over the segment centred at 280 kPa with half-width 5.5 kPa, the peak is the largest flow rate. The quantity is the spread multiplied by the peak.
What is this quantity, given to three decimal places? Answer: 0.026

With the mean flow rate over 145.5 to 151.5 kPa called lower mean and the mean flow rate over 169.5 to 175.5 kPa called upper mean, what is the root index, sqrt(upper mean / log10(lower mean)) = 3.4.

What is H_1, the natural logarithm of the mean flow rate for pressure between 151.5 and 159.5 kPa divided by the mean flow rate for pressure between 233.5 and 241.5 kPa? 0.21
